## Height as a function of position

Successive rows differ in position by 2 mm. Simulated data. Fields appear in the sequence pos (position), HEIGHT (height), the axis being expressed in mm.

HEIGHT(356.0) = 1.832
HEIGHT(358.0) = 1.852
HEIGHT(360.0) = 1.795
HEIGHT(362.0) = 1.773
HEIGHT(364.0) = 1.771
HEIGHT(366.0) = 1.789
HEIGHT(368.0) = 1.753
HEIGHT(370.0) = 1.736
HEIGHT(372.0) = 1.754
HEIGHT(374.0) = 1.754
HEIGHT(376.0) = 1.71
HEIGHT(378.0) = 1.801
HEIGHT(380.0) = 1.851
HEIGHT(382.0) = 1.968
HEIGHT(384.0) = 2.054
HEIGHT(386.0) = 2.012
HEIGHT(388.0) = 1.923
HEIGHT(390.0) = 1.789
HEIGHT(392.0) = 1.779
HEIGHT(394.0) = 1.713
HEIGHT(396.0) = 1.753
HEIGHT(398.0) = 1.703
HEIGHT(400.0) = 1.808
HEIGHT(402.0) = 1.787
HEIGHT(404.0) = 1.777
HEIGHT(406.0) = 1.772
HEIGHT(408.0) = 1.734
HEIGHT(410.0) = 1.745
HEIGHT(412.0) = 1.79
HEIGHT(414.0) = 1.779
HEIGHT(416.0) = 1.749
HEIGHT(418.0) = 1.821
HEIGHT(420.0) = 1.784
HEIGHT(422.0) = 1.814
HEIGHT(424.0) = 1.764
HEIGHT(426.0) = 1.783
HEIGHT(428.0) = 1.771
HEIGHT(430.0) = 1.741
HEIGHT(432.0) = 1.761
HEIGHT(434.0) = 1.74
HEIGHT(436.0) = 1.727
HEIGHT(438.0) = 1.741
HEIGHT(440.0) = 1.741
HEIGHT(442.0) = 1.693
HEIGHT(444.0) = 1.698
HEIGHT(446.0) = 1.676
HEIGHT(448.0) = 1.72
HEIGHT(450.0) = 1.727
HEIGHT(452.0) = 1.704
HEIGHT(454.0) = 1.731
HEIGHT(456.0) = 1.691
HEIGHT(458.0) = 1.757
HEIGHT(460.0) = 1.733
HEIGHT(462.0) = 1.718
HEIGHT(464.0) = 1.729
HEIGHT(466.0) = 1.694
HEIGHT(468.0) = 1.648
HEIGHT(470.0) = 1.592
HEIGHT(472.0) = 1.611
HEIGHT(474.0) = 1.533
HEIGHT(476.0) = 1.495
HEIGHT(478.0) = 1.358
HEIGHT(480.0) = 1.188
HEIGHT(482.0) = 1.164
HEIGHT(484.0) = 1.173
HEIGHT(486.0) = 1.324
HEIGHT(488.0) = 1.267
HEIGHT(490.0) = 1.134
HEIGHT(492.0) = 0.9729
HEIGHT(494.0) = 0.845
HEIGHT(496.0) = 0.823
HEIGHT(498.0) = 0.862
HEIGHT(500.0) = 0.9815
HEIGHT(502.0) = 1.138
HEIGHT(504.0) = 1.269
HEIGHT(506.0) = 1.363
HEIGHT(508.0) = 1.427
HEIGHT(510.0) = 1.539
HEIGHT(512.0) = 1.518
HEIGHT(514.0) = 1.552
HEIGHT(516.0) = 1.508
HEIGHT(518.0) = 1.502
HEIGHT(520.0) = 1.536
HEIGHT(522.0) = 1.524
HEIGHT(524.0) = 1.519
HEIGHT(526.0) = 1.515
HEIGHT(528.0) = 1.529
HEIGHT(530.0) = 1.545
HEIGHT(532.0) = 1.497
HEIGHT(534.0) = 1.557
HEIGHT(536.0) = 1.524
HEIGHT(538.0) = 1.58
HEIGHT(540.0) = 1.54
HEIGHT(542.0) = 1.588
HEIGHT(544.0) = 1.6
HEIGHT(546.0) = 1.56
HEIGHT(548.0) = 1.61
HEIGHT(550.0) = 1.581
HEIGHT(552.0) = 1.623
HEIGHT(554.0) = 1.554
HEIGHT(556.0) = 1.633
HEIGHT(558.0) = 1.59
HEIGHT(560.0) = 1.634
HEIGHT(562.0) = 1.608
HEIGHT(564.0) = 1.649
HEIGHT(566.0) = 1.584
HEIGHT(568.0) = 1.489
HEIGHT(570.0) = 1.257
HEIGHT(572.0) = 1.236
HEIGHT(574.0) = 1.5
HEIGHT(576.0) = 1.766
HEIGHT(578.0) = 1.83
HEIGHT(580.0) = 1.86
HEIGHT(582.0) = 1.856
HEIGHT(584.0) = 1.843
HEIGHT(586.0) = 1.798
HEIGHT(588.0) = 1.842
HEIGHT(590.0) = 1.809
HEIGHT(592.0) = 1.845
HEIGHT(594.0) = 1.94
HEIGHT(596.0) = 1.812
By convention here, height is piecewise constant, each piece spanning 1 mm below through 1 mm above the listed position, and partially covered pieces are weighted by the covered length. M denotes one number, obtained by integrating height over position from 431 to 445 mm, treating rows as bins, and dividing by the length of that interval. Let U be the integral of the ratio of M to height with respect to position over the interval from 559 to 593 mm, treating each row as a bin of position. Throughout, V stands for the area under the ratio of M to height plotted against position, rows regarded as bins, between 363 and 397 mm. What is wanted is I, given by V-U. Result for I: -3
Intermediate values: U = 35.8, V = 32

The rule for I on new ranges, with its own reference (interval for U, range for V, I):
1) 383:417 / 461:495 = 12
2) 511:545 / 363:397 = -6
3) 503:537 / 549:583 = -2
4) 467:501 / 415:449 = -16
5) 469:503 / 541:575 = -13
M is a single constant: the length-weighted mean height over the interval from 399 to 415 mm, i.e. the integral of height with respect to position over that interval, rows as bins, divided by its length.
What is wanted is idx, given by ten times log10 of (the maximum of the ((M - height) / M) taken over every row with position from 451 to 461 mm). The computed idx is -13.3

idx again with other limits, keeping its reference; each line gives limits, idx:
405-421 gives -16.5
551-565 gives -9.1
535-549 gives -8.5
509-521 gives -8.1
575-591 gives -23.5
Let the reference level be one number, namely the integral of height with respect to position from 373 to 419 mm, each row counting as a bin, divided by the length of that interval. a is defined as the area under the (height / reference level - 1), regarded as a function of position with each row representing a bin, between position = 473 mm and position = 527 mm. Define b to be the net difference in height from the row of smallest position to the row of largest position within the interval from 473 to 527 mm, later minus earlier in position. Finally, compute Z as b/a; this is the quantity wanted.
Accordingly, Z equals 0.00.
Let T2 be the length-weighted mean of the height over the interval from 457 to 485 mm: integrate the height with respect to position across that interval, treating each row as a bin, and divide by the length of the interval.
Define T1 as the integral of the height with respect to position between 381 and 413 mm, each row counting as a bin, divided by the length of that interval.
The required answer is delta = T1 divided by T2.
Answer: 1.19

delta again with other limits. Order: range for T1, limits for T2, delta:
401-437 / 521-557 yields 1.13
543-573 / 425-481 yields 0.93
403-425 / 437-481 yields 1.08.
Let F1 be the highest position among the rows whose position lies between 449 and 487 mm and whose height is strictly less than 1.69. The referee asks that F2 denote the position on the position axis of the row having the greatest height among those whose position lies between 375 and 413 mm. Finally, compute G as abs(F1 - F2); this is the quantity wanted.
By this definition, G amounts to 102 mm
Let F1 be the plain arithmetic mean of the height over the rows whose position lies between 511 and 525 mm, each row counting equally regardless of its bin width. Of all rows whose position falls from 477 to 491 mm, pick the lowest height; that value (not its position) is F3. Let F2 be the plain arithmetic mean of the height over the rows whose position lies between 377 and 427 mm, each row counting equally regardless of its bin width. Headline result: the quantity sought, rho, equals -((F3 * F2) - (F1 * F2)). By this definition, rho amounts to 0.70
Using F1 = 1.52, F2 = 1.81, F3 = 1.134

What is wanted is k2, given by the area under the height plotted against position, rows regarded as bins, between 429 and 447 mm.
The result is 31.0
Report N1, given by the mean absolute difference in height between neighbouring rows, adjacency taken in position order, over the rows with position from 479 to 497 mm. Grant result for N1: 0.086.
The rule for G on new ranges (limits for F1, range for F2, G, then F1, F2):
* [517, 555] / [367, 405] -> 170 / 554.0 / 384.0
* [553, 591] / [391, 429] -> 156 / 574.0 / 418.0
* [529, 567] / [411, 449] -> 148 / 566.0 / 418.0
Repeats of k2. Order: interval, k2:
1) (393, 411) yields 31.6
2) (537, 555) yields 28.5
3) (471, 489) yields 24.2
